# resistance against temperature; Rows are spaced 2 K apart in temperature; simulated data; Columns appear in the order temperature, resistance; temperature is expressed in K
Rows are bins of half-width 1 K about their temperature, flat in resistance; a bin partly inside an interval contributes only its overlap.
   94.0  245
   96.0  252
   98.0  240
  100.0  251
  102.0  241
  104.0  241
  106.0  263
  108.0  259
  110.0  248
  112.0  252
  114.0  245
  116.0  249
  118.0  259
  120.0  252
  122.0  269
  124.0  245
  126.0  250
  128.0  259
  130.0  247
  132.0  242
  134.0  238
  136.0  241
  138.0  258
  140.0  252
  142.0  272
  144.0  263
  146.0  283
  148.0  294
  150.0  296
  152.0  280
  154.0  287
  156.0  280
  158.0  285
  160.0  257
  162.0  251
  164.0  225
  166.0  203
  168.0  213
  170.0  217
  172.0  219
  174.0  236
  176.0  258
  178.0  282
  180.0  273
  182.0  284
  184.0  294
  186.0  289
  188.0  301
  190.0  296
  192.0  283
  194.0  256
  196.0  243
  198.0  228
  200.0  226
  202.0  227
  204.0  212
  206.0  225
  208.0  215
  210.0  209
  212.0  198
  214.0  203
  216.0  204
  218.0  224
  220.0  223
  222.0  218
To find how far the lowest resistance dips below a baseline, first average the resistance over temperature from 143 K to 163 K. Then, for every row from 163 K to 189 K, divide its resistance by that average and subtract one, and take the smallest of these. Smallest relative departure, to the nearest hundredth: -0.27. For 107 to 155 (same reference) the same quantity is -0.14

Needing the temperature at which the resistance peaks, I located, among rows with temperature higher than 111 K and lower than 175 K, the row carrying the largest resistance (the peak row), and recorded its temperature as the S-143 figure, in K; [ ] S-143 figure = 150.0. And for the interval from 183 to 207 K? 188.0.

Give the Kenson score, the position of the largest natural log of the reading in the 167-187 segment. 184.0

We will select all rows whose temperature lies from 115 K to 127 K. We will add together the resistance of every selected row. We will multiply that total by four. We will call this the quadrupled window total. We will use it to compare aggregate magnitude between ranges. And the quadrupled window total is 6096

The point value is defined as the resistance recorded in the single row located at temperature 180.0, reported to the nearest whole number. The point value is 273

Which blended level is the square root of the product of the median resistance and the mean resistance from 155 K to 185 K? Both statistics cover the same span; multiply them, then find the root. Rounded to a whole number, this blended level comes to 254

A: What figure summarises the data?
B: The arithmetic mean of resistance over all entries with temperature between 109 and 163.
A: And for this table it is 261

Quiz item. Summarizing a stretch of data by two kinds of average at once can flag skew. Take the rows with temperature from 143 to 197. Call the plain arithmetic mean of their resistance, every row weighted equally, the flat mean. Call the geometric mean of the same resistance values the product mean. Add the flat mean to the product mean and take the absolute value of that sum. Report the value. 528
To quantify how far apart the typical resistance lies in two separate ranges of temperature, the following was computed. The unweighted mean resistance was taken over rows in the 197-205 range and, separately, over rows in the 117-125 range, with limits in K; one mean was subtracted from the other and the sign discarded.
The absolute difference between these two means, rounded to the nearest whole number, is 33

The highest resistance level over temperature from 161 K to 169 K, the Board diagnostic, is 251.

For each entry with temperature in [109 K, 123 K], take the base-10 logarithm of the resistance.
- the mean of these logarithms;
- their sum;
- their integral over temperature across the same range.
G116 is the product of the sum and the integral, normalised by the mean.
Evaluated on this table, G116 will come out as 236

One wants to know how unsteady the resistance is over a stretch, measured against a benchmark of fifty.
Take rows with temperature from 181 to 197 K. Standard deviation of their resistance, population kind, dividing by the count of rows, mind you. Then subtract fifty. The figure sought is -31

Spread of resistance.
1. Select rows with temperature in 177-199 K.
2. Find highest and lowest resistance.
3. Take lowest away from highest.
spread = 73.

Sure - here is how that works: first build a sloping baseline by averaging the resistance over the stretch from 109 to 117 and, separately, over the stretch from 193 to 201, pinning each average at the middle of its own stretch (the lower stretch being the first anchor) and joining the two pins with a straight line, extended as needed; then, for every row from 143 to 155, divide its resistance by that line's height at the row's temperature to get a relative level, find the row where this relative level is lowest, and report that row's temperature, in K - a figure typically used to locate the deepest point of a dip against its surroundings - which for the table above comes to 144.0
